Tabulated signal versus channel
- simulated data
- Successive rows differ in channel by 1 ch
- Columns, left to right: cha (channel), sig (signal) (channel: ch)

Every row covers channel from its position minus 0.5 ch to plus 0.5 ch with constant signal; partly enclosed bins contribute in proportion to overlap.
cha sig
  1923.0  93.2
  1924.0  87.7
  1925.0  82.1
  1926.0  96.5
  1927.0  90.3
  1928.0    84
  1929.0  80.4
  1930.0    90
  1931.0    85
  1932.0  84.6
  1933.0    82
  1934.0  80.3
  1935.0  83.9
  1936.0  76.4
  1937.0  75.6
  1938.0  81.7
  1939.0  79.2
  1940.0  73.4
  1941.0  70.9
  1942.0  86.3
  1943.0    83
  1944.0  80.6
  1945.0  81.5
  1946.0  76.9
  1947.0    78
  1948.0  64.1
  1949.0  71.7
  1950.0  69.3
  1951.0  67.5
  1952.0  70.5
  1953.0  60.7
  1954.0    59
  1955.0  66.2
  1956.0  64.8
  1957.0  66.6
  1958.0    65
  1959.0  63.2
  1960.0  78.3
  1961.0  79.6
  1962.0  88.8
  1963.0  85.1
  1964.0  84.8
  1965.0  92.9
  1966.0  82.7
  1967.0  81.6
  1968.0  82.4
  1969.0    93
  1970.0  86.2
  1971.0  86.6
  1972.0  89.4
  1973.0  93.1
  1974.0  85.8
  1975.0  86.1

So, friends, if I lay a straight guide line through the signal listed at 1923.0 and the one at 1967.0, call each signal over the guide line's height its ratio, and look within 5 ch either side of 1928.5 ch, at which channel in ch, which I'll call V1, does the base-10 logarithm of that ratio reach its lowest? 1929.0 ch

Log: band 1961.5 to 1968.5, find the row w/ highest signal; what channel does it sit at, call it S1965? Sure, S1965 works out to 1965.0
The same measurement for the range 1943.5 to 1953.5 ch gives 1945.0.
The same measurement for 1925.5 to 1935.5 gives 1926.0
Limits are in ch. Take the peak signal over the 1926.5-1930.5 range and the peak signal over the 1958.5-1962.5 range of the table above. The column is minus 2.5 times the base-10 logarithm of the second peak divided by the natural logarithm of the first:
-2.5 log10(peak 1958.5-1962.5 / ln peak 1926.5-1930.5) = -3.24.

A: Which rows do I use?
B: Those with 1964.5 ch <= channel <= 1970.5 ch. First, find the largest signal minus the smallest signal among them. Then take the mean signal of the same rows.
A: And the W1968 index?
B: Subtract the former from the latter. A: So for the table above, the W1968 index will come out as 75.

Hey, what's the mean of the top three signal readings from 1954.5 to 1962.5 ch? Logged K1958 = 82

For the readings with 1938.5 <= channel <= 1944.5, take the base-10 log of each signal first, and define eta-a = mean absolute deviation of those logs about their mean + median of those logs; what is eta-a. 1.928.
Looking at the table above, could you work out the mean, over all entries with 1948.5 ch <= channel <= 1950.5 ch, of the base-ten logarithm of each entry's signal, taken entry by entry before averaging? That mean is 1.85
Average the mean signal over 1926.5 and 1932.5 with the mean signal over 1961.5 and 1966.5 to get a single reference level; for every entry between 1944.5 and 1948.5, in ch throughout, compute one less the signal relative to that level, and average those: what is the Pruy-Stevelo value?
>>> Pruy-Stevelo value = 0.13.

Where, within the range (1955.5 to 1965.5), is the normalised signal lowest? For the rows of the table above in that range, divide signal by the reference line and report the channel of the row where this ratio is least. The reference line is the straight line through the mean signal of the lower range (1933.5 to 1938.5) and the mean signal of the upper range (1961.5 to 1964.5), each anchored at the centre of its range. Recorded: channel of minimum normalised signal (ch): 1959.0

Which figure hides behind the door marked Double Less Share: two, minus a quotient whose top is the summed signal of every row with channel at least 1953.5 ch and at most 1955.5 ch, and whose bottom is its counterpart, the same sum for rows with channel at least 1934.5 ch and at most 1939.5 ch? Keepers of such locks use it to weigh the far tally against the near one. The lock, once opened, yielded 1.7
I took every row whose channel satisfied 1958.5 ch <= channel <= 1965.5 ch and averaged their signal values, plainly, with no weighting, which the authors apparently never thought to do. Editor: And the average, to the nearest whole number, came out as 82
